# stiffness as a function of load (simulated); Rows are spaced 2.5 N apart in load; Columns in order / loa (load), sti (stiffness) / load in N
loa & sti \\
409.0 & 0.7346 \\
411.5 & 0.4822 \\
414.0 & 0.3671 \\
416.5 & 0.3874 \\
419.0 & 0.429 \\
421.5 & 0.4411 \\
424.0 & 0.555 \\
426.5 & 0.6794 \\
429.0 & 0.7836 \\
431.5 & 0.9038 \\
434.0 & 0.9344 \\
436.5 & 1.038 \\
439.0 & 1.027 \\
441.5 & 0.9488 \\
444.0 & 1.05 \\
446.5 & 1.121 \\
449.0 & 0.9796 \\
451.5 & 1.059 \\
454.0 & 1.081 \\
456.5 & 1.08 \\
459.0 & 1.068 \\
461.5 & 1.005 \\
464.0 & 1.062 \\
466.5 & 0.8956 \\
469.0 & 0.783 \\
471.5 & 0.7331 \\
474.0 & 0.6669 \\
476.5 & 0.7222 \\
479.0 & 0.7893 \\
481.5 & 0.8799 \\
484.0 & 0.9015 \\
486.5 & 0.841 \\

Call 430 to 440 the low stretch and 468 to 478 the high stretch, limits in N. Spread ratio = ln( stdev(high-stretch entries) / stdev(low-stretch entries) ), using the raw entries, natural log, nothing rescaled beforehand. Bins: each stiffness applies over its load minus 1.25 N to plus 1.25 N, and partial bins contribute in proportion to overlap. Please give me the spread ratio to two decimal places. -0.34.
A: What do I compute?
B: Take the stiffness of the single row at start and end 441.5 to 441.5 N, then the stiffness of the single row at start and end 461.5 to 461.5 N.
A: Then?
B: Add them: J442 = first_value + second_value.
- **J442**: 2.0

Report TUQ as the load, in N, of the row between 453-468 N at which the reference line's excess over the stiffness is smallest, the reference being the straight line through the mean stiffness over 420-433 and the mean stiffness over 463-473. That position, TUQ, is 454.0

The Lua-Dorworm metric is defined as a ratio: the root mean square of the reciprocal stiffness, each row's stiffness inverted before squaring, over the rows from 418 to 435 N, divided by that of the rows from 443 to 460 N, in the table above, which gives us 1.8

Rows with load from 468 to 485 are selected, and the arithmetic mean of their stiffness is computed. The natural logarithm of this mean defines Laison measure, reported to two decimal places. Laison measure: -0.25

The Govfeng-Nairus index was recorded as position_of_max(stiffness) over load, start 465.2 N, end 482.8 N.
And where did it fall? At 466.5 N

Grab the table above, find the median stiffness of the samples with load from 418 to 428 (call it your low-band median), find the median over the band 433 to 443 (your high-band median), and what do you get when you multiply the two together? 0.49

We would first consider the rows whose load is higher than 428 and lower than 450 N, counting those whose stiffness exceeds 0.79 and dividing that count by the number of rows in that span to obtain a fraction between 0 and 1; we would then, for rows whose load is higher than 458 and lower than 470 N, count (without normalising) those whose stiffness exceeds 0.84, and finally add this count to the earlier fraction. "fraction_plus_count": 4.9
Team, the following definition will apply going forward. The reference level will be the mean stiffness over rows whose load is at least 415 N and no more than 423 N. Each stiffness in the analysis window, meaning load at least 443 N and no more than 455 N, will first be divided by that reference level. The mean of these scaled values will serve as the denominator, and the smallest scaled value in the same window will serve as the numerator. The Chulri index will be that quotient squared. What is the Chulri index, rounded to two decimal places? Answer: 0.86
